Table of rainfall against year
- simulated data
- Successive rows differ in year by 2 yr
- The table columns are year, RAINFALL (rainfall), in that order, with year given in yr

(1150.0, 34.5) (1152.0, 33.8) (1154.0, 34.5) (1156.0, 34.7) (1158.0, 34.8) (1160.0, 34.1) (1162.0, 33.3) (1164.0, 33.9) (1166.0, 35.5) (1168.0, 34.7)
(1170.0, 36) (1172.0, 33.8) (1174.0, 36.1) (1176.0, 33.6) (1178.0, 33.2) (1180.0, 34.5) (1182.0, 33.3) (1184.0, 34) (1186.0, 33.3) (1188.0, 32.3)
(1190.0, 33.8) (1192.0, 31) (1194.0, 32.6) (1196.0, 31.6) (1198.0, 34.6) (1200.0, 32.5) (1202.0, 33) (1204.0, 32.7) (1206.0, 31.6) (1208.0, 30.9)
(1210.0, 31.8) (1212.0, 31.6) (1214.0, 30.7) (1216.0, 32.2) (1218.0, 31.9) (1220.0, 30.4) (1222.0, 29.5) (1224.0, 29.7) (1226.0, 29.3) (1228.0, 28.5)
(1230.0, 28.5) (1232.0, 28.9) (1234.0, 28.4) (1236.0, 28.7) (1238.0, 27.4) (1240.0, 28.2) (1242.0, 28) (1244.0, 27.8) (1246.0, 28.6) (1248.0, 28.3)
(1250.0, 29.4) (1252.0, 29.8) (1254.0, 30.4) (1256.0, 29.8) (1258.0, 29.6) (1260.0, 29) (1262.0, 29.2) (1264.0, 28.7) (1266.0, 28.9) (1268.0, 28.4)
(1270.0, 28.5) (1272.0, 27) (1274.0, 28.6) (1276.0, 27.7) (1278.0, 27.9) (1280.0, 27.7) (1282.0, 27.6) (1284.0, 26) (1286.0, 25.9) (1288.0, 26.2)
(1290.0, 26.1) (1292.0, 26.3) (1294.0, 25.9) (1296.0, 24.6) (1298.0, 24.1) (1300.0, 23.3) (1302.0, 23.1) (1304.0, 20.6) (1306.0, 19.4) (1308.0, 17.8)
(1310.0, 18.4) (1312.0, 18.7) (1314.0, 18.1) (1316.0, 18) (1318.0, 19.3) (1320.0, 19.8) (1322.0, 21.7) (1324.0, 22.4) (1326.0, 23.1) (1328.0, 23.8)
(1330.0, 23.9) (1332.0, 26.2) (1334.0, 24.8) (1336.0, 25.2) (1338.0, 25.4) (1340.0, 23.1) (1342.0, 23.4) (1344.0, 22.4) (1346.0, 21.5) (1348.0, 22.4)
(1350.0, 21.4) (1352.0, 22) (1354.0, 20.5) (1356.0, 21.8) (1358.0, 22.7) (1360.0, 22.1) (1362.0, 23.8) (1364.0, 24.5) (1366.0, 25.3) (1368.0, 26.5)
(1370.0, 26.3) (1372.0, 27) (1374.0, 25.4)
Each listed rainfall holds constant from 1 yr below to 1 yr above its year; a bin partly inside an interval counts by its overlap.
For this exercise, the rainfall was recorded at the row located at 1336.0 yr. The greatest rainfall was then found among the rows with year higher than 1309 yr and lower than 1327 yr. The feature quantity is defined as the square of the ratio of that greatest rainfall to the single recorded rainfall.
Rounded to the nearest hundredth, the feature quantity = 0.84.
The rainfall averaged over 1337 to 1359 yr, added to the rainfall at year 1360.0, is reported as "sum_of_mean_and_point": 44.5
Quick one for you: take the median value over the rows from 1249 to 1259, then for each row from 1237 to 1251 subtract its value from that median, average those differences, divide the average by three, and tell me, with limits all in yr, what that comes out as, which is 0.5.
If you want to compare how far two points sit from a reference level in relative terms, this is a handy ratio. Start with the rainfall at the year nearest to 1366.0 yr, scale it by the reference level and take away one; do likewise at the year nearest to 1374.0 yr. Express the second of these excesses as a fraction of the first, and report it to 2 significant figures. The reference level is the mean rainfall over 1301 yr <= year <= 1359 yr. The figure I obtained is 1.0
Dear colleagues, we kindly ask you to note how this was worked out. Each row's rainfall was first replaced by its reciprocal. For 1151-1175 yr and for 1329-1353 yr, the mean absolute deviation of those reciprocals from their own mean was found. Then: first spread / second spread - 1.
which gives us -0.76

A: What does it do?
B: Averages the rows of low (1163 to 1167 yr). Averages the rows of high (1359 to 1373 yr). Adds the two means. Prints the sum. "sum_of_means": 59.8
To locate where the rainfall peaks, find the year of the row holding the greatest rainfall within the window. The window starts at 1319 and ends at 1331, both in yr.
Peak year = 1330.0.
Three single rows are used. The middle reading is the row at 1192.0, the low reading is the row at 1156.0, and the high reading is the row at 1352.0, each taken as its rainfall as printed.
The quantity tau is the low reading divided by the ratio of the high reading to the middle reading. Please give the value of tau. 49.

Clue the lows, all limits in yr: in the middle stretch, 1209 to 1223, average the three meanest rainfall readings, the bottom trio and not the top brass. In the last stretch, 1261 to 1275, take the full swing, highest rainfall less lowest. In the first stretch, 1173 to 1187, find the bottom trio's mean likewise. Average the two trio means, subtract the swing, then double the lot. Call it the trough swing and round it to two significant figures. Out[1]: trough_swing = 59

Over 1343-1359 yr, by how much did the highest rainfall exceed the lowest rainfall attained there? 2.2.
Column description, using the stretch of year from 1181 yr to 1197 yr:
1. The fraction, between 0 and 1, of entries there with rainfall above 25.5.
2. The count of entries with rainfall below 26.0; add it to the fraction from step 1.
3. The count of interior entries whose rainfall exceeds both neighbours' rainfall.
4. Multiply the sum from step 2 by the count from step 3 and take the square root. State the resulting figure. 1.73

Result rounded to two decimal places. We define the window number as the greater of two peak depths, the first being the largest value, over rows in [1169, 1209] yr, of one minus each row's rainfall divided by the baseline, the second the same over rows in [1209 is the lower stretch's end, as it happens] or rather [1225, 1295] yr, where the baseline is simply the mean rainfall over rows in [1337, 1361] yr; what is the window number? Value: -0.16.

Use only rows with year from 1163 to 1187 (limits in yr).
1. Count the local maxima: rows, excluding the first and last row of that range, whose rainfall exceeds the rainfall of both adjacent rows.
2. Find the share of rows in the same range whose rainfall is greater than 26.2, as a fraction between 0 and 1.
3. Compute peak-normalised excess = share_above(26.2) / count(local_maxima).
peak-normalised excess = 0.20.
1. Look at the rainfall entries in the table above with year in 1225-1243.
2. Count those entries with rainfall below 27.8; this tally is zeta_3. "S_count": 1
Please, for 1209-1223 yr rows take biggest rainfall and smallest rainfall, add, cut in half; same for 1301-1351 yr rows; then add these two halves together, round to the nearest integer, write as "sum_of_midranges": 53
